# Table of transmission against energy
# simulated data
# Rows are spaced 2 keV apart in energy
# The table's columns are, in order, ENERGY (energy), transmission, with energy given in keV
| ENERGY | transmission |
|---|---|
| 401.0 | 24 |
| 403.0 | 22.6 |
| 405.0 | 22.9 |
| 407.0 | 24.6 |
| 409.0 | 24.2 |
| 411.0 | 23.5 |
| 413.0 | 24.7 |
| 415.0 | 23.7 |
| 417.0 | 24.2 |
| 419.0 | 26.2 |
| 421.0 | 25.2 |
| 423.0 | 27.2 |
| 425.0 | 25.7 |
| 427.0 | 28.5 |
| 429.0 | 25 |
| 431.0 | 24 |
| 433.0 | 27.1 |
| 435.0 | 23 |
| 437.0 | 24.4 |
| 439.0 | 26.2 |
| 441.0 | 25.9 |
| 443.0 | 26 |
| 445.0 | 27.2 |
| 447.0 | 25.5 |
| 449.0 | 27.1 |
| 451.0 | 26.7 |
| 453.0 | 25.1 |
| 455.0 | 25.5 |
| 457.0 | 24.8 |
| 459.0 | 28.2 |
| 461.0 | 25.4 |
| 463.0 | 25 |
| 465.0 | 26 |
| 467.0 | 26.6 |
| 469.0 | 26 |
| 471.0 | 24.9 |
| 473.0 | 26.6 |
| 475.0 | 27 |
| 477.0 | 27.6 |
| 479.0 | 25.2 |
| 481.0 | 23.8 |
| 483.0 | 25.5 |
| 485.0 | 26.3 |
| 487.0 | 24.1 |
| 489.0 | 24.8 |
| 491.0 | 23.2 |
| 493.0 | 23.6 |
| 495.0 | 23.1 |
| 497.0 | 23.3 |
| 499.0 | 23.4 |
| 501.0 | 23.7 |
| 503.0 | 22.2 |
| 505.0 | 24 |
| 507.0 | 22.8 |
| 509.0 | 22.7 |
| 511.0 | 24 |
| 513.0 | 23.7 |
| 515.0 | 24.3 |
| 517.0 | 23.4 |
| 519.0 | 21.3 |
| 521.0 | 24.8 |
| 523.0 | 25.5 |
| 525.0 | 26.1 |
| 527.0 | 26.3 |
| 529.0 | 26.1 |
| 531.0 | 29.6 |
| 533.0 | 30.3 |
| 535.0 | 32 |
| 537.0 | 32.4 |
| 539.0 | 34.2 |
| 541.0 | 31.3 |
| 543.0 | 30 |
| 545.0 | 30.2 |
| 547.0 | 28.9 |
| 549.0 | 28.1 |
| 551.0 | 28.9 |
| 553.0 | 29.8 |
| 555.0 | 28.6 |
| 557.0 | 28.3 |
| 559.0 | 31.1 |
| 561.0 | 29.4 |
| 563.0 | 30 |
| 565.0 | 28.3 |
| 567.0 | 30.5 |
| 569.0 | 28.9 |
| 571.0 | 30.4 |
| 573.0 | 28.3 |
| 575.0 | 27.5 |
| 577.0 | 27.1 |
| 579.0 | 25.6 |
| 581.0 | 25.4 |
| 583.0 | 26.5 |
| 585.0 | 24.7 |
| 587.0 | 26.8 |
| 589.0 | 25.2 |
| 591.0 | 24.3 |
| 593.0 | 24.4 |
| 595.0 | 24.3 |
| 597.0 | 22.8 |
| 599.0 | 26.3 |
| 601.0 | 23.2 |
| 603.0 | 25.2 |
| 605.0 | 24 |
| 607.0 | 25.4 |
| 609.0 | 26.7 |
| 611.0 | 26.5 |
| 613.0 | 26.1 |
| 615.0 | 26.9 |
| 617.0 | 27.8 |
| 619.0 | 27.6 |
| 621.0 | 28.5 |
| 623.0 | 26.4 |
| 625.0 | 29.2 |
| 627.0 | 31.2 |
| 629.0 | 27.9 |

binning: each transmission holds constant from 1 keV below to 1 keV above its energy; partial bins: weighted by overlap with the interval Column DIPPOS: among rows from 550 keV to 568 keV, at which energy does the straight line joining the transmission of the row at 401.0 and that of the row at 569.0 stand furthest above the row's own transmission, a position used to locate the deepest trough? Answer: 565.0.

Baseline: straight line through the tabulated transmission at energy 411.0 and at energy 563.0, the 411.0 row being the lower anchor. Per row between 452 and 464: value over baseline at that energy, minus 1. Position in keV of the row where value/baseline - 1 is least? 463.0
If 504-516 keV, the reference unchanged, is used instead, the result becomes 509.0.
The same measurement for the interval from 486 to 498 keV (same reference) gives 495.0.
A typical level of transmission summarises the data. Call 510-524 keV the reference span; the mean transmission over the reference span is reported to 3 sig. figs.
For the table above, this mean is 23.9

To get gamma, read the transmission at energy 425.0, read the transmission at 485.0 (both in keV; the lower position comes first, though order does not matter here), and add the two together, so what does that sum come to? 52.0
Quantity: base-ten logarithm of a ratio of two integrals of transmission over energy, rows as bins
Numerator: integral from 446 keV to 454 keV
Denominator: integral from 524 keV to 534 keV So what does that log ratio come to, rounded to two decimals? -0.12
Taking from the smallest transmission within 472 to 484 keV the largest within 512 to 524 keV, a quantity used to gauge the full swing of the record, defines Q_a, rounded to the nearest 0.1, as -1.7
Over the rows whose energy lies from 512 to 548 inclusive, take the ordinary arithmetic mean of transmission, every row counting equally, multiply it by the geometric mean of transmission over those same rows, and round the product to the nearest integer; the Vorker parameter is 766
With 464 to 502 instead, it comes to 623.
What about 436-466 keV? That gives 672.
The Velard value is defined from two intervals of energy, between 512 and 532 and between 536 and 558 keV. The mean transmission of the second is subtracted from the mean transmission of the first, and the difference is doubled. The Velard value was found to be -10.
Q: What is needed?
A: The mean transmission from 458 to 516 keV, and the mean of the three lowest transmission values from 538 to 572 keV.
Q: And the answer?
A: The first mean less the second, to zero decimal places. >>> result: -4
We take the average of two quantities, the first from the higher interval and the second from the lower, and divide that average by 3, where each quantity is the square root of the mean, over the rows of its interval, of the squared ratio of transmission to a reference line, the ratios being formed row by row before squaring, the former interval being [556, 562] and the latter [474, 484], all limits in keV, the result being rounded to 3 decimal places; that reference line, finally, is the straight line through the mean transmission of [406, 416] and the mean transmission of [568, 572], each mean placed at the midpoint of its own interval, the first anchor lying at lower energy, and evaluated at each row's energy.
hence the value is 0.331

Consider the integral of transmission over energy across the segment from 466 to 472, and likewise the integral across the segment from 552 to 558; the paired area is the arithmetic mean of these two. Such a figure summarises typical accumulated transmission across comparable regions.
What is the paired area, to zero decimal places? 164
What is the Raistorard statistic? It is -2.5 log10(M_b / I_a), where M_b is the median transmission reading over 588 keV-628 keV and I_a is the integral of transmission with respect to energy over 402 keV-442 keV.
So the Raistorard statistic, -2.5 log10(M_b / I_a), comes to 3.95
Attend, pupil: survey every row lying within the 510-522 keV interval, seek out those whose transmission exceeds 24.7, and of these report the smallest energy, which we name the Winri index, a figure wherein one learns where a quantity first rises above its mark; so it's 521.0 keV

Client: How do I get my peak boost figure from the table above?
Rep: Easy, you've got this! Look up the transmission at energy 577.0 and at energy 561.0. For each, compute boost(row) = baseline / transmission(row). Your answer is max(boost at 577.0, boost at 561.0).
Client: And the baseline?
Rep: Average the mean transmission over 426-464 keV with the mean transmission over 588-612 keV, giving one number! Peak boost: 0.94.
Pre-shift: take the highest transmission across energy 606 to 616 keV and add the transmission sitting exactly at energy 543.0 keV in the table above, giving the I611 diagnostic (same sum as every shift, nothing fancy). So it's 56.9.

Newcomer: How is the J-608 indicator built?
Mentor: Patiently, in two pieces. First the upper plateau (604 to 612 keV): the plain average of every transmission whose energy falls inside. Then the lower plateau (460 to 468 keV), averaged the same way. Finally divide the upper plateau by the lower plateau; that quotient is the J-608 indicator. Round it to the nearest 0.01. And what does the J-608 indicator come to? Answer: 1.00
